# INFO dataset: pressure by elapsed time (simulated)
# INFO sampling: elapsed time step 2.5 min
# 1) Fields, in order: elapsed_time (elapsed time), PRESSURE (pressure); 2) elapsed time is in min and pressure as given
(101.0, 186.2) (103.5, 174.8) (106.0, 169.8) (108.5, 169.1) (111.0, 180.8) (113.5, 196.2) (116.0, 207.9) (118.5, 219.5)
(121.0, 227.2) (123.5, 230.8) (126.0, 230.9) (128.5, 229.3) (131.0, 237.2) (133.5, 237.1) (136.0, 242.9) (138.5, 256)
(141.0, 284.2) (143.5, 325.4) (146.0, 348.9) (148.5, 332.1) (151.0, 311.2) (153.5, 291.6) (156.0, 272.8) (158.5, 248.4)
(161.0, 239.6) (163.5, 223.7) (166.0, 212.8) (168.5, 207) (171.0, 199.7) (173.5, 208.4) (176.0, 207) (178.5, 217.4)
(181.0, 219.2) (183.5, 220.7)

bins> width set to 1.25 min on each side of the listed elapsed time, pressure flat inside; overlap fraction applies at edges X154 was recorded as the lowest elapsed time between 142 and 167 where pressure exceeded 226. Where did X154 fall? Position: 143.5 min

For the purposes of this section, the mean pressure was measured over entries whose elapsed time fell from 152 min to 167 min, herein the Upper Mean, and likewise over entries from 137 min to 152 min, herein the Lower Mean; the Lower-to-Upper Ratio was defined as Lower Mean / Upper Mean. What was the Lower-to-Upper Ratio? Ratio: 1.2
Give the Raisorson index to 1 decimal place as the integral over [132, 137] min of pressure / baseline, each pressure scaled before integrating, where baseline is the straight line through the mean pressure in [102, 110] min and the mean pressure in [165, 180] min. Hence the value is 6.4 min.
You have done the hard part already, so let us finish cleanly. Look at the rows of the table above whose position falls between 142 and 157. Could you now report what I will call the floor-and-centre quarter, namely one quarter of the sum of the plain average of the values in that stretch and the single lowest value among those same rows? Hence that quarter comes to 147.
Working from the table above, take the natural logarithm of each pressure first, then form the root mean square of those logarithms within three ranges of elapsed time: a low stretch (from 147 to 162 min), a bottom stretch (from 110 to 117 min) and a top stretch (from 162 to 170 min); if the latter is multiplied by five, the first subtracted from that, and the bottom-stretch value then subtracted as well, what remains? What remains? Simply 15.9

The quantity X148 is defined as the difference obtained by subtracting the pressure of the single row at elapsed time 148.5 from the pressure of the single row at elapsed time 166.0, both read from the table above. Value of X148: -119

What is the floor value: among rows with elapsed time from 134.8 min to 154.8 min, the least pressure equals 242.9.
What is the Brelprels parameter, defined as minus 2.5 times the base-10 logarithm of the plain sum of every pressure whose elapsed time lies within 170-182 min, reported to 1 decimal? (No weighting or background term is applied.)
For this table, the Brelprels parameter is -7.6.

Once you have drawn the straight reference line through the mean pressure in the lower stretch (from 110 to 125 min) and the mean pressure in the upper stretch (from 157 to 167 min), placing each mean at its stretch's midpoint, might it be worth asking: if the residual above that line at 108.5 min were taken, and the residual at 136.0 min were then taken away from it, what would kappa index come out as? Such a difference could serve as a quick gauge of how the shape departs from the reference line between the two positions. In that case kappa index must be -61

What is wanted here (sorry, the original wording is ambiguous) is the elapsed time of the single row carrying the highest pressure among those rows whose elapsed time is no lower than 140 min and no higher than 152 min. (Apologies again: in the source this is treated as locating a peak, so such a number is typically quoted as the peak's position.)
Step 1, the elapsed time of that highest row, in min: 146.0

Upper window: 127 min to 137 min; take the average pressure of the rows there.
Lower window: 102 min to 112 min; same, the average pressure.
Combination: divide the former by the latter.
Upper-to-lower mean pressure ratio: 1.36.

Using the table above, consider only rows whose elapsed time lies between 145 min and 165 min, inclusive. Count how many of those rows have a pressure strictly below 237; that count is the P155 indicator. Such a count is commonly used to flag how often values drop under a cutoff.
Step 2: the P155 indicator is 1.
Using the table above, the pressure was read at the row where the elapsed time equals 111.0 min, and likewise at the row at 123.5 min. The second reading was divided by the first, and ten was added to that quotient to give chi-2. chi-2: 11.3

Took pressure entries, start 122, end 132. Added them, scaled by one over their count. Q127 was 232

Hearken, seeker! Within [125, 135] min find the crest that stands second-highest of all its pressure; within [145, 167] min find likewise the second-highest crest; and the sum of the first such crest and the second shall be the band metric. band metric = 569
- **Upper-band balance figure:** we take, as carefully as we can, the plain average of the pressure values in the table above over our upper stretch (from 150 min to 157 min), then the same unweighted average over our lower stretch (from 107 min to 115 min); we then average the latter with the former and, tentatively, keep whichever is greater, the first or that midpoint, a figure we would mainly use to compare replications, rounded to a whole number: 292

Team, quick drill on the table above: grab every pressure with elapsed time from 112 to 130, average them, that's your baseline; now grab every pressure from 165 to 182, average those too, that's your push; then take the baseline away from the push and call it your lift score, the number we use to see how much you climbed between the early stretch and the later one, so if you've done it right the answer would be -10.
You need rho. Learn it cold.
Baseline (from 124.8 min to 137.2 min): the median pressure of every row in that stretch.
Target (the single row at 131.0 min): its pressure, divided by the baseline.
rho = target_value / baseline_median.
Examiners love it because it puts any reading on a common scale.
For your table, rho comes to 1.00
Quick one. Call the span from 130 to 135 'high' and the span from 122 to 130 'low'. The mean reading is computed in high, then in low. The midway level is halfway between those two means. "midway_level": 234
